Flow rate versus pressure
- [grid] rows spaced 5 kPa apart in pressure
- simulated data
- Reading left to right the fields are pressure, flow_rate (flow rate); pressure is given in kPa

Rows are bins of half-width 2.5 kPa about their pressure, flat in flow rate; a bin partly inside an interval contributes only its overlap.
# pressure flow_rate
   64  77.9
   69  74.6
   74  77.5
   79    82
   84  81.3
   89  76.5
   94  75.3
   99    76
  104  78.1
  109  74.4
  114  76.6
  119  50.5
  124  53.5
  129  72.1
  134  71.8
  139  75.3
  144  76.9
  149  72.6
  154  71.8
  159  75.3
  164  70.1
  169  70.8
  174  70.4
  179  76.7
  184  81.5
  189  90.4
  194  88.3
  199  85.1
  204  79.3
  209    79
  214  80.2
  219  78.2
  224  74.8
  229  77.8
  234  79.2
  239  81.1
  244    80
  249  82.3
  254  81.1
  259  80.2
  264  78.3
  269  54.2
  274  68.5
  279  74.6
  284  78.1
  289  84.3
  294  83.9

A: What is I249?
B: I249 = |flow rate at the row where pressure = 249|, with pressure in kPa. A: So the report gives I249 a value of 82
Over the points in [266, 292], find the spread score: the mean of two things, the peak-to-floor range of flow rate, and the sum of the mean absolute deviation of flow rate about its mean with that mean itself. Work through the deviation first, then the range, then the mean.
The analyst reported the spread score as 55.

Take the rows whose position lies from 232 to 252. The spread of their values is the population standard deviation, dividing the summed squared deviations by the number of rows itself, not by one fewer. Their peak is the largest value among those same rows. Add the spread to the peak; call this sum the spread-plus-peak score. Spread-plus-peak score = 83.5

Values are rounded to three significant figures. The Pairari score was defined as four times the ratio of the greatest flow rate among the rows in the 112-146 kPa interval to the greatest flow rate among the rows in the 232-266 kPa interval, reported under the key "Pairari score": 3.74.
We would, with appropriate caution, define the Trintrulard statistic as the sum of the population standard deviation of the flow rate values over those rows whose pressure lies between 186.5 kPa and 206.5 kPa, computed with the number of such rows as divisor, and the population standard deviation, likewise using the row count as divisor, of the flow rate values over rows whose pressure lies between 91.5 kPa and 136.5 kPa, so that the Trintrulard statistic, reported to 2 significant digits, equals 14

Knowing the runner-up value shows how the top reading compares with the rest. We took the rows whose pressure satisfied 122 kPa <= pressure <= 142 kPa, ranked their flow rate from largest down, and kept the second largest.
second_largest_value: 72.1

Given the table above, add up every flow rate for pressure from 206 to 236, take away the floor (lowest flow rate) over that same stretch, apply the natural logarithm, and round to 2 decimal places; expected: 5.98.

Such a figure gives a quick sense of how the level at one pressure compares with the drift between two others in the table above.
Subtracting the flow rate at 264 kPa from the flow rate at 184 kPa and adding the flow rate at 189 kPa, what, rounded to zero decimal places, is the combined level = 94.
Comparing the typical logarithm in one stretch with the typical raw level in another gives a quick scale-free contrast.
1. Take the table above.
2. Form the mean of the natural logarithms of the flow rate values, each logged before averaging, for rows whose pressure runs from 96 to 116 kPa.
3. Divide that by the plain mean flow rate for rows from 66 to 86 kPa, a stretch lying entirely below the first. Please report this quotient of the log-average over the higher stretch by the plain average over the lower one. 0.055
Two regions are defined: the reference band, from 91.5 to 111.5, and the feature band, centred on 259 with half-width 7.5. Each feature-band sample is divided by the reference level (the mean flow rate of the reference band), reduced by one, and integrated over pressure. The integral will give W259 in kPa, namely 0.77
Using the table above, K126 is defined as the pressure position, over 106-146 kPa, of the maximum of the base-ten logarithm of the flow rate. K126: 144 kPa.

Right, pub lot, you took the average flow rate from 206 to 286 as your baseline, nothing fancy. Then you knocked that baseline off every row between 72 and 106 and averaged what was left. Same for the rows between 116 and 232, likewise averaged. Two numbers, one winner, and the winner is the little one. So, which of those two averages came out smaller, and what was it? -1.8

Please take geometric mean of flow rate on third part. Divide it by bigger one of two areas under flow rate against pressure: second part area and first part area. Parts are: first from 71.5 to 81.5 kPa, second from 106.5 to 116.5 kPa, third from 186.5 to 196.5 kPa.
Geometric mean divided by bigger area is 0.112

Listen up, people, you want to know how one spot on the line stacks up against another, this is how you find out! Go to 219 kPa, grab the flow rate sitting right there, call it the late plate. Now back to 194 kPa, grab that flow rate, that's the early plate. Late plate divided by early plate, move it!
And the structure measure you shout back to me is 0.89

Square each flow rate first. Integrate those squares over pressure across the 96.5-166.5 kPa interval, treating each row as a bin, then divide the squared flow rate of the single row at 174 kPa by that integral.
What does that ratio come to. 0.014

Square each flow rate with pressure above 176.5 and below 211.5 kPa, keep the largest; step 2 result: 8172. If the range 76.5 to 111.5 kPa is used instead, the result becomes 6724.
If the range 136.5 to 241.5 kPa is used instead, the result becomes 8172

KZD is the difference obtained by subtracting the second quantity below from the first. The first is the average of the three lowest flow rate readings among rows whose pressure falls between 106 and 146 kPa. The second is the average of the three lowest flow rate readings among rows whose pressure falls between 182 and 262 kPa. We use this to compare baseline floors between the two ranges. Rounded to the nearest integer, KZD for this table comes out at -18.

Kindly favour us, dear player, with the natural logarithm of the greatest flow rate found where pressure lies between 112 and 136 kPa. 4.34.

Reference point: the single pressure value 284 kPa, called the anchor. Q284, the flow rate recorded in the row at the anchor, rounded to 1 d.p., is 78.1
